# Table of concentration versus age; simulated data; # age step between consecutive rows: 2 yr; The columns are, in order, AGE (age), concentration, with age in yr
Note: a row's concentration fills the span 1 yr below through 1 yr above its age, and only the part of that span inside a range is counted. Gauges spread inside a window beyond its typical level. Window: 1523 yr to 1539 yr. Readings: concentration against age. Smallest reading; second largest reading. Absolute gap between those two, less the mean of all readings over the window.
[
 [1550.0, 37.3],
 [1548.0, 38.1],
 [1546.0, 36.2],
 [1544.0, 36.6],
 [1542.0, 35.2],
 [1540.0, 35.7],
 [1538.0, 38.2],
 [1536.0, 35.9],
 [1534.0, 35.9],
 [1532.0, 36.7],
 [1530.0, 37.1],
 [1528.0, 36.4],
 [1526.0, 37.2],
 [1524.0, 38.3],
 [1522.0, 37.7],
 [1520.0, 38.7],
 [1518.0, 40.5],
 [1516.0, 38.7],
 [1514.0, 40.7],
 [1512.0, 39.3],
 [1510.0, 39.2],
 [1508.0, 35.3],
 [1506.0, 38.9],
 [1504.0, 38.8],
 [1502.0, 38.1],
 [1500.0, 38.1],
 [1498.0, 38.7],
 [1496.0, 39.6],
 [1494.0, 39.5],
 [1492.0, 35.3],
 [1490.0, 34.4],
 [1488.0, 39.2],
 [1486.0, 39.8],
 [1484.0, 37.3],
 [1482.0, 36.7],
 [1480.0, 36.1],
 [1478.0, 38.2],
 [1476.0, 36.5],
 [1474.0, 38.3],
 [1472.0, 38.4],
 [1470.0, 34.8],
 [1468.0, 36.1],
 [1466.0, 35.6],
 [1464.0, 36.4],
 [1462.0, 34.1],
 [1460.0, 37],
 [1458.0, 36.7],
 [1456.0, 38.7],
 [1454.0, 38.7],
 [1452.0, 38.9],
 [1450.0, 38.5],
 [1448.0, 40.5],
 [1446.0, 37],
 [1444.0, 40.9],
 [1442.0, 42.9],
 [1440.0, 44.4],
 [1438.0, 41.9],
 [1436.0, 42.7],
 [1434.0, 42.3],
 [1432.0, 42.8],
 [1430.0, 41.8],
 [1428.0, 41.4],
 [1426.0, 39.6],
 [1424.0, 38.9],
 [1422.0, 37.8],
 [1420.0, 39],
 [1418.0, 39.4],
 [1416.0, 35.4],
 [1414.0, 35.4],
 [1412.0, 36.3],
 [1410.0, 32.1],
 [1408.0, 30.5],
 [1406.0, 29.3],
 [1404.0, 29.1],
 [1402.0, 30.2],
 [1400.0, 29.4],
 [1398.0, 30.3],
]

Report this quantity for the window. -35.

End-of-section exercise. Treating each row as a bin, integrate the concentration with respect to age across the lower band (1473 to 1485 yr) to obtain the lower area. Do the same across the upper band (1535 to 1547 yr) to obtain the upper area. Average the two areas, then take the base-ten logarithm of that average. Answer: 2.64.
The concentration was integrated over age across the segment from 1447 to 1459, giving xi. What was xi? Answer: 464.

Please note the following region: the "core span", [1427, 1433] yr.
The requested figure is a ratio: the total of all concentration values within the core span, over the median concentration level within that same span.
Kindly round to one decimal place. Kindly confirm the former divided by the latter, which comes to 3.0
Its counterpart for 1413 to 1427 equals 6.8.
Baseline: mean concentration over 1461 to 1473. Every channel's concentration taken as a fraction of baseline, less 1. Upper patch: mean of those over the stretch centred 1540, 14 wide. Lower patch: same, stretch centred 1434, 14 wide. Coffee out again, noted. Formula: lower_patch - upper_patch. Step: 0.17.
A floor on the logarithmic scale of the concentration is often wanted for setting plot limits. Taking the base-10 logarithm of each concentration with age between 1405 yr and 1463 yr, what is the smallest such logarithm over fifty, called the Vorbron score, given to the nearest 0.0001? 0.0293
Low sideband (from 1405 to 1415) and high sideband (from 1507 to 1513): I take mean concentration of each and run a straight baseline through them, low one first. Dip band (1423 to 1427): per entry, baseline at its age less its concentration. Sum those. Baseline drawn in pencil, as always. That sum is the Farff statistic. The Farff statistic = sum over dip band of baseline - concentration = -11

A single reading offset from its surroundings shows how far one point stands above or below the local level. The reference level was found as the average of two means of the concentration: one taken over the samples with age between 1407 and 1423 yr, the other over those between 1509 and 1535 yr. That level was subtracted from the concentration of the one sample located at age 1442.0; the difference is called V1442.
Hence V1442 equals 6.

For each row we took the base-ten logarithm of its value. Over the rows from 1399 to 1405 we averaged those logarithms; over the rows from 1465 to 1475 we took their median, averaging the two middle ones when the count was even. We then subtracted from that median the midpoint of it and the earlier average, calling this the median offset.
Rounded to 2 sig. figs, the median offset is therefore 0.043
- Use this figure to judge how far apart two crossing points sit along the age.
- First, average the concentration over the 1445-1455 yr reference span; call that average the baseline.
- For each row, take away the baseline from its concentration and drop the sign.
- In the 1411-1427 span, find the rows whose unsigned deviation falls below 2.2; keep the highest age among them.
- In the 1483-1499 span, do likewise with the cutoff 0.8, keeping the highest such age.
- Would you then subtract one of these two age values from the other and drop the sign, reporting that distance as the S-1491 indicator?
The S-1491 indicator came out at 72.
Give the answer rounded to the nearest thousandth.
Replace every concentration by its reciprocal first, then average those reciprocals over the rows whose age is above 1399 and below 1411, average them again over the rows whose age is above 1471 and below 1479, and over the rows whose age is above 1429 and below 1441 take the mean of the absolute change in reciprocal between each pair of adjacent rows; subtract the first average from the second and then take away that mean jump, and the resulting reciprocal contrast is -0.007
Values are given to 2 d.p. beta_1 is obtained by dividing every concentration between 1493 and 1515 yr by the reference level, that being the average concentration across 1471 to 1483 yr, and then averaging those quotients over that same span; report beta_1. 1.04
